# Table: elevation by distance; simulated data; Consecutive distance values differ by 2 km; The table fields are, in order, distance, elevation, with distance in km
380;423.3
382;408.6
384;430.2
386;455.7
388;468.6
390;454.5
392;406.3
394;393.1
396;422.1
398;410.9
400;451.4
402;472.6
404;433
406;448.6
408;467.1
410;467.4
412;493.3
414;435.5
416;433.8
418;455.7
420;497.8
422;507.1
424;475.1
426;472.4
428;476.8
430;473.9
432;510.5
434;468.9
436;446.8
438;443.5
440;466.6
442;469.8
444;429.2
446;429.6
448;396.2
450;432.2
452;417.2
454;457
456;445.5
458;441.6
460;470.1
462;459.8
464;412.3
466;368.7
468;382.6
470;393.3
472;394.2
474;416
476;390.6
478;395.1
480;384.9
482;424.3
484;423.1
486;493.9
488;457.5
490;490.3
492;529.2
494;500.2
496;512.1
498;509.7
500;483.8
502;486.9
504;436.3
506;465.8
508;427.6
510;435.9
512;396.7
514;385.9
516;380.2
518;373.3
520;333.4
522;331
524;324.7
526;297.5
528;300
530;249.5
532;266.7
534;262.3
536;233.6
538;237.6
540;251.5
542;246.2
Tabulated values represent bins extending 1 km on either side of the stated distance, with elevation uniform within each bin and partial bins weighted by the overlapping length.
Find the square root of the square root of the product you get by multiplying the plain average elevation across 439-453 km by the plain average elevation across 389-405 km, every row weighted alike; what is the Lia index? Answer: 20.8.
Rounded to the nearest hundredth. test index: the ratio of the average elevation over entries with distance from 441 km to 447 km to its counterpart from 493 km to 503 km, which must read 0.89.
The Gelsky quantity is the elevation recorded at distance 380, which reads 423.3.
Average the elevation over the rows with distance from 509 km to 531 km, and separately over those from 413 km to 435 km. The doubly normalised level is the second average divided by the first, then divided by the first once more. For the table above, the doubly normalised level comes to 0.0040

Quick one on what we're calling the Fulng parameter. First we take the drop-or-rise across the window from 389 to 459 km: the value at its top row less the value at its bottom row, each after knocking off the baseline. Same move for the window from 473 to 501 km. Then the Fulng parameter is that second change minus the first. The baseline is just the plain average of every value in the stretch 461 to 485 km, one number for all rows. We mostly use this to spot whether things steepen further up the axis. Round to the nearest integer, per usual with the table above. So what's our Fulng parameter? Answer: 81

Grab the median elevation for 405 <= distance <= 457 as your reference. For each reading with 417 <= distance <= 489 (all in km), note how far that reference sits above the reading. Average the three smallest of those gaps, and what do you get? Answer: -43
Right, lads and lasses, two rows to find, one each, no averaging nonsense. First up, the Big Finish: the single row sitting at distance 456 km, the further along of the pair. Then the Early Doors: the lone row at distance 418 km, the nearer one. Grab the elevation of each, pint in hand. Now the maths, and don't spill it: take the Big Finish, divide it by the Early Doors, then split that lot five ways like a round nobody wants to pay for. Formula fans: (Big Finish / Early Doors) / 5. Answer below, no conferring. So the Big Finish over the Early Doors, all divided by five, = 0.196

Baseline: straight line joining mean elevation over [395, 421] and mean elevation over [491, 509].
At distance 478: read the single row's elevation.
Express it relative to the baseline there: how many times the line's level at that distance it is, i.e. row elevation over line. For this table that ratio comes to 0.83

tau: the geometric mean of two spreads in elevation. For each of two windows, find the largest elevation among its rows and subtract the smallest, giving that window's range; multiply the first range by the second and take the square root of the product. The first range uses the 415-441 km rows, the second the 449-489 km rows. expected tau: 98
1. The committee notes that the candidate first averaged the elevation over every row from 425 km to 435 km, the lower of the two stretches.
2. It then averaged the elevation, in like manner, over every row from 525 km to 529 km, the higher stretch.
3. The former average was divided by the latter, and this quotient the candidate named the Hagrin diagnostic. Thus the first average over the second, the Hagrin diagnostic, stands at 1.61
